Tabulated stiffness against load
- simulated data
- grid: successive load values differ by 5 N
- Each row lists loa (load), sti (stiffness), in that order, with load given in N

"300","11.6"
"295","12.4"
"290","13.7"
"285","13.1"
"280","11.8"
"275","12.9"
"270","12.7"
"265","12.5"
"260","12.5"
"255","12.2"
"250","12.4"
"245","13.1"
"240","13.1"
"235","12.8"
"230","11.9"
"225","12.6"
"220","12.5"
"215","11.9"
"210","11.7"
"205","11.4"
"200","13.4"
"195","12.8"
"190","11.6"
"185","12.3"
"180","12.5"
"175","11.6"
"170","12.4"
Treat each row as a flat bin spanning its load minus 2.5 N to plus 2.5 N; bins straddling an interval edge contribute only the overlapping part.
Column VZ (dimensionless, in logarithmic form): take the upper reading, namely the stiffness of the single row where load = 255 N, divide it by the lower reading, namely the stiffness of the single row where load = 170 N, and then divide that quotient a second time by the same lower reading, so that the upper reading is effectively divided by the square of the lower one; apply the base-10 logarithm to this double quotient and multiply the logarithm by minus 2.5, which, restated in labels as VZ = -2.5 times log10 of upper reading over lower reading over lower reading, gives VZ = 2.75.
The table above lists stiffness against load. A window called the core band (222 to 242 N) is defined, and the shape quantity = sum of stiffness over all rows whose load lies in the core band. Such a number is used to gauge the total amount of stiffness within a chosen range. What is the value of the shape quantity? 50.4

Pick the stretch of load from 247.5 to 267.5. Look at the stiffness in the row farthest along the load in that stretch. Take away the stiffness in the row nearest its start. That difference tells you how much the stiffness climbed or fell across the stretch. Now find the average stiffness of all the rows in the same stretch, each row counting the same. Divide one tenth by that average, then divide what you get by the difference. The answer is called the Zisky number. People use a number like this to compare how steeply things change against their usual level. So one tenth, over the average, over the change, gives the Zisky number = 0.08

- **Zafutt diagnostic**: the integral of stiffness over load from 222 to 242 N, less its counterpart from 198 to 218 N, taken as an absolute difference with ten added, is 20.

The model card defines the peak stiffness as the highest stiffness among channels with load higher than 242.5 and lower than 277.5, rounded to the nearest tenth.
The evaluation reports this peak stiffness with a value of 13.1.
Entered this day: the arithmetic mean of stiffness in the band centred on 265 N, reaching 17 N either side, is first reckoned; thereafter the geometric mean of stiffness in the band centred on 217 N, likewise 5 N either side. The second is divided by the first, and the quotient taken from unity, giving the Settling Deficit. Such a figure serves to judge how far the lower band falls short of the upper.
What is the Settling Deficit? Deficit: 0.019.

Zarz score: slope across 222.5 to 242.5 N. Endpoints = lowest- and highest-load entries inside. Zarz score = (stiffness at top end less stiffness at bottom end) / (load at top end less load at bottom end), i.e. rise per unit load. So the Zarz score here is 0.033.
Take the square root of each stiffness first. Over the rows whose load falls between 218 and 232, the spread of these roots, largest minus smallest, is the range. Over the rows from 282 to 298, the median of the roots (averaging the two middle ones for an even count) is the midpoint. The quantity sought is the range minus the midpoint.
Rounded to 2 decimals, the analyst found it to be -3.52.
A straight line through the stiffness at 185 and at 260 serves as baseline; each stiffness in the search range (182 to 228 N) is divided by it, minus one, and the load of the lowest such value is 205 N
